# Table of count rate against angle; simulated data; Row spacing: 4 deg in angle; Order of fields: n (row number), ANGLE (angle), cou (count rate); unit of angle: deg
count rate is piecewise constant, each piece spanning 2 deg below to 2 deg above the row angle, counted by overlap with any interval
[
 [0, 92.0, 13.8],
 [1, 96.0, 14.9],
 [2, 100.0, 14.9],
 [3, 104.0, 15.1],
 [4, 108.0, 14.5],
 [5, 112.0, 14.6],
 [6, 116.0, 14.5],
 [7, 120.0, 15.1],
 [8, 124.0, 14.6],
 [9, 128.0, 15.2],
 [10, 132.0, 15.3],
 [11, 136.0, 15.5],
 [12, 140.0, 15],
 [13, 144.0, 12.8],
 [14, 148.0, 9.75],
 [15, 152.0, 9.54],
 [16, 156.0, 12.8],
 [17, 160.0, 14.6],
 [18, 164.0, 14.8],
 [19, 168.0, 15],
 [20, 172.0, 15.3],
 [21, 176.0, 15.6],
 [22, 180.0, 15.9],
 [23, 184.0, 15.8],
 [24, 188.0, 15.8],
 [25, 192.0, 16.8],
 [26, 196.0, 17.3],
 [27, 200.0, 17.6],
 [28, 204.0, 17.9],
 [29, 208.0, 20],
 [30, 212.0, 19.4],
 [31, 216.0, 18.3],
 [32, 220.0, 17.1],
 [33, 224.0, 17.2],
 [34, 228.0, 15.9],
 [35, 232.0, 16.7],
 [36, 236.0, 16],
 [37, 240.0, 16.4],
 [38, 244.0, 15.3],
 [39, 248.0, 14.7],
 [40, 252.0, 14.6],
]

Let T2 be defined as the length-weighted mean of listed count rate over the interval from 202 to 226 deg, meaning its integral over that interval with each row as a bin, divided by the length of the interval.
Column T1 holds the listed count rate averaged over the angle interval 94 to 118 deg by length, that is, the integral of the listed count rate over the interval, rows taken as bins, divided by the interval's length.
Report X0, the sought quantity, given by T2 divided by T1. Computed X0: 1.24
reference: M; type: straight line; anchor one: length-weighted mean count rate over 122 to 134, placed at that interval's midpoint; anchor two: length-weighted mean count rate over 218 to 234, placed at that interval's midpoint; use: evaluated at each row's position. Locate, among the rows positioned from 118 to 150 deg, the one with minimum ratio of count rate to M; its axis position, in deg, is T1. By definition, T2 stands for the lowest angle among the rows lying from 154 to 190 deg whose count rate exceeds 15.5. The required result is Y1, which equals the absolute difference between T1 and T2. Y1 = 28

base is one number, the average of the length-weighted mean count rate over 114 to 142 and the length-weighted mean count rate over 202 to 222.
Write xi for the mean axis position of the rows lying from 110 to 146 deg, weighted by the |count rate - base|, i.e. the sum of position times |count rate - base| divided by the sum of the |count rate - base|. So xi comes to 128.9 deg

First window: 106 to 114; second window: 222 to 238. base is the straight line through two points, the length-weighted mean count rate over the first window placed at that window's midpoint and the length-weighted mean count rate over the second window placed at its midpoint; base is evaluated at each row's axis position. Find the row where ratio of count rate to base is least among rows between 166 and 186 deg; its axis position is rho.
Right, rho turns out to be 168.0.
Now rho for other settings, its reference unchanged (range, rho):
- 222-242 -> 236.0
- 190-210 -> 192.0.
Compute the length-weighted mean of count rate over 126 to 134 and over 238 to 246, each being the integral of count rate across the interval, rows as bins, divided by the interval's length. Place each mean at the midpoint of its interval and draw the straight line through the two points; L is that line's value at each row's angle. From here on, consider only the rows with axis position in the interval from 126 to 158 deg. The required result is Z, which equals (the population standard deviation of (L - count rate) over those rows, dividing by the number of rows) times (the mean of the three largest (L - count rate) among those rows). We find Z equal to 11.0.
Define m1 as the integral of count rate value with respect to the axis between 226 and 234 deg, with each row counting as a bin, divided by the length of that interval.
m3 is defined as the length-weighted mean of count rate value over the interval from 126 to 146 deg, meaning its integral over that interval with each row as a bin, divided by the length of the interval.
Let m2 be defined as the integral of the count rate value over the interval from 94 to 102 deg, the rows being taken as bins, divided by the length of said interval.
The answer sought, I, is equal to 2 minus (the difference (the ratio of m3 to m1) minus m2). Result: 16.0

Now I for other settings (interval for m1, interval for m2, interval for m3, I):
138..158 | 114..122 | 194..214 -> 15.3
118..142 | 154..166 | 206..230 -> 14.9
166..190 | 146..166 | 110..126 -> 13.4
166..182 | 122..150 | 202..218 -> 14.8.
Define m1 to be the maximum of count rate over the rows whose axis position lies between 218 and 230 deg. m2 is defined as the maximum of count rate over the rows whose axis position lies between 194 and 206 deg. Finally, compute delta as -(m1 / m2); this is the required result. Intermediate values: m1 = 17.2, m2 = 17.9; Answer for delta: -0.96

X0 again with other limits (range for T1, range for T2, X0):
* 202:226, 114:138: 0.82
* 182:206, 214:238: 1.00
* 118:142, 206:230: 1.19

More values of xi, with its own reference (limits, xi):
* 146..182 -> 157.1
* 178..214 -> 201.3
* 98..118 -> 108.5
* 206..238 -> 215.6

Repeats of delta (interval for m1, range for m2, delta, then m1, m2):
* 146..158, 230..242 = -0.77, 12.8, 16.7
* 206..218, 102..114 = -1.32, 20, 15.1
